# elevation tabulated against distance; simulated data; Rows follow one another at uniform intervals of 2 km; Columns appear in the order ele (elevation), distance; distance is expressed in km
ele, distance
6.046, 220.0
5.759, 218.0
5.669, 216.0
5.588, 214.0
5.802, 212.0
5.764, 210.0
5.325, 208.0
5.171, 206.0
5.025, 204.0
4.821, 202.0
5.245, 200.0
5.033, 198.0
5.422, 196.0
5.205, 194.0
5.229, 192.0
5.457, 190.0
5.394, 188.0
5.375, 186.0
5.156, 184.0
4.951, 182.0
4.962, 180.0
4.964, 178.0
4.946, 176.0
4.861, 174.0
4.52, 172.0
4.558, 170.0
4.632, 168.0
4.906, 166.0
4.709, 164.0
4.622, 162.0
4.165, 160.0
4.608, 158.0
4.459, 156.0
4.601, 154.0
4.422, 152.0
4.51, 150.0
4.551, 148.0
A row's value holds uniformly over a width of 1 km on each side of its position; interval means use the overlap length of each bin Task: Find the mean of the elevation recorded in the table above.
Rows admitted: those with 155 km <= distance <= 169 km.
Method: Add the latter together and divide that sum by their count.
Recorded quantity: 4.59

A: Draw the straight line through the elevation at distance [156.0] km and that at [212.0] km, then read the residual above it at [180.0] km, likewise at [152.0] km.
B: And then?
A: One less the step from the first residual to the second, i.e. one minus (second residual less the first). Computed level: 0.87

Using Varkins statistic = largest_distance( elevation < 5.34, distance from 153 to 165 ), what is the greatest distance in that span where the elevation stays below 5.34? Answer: 164.0 km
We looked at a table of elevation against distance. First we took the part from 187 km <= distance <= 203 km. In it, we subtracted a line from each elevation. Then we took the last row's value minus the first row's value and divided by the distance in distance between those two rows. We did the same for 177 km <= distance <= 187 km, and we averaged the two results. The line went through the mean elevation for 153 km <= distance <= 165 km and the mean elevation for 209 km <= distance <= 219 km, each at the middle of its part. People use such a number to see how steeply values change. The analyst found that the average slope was -0.016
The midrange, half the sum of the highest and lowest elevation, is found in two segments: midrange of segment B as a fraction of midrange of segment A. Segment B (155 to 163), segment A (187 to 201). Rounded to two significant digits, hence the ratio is 0.84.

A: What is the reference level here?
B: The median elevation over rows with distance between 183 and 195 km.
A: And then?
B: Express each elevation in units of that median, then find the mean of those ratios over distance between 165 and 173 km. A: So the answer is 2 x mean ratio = 1.76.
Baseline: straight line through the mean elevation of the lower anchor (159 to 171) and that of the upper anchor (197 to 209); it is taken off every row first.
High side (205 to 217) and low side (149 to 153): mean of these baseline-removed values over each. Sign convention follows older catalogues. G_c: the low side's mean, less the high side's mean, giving -0.29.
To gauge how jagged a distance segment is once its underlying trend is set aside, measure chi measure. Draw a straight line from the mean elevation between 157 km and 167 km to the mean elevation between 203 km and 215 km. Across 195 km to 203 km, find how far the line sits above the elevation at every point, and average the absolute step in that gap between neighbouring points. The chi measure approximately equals 0.35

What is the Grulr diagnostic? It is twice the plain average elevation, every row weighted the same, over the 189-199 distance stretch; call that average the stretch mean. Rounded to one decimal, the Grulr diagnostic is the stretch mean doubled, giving 10.5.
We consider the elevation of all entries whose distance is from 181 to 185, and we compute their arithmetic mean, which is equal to 5.1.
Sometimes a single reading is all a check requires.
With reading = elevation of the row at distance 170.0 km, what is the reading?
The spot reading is 4.558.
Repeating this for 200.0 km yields 5.245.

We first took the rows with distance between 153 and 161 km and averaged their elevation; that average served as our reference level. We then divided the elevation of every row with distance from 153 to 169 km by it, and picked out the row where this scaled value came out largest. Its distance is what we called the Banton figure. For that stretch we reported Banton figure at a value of 166.0 km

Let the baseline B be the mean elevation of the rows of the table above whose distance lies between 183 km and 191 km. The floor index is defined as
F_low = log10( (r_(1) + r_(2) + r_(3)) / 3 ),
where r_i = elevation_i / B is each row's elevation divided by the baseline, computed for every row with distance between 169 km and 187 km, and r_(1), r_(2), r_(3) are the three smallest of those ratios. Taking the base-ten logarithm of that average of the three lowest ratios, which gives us -0.06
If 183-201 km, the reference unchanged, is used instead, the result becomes -0.02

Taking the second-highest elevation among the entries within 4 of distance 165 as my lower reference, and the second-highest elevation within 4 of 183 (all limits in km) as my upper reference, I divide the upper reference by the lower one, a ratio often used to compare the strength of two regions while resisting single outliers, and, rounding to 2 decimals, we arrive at 1.09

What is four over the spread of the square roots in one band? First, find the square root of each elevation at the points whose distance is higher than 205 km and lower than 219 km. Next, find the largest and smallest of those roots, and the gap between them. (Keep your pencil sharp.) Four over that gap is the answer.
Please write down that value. 29.7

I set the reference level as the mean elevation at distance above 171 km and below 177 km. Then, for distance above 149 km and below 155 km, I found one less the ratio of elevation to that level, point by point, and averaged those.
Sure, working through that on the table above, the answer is 0.06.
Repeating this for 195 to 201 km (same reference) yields -0.10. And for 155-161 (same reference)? 0.08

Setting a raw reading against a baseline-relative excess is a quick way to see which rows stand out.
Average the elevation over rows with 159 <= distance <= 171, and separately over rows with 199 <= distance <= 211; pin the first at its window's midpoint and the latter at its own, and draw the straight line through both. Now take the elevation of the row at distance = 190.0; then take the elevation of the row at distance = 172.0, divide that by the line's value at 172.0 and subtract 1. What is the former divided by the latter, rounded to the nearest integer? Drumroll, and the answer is -136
